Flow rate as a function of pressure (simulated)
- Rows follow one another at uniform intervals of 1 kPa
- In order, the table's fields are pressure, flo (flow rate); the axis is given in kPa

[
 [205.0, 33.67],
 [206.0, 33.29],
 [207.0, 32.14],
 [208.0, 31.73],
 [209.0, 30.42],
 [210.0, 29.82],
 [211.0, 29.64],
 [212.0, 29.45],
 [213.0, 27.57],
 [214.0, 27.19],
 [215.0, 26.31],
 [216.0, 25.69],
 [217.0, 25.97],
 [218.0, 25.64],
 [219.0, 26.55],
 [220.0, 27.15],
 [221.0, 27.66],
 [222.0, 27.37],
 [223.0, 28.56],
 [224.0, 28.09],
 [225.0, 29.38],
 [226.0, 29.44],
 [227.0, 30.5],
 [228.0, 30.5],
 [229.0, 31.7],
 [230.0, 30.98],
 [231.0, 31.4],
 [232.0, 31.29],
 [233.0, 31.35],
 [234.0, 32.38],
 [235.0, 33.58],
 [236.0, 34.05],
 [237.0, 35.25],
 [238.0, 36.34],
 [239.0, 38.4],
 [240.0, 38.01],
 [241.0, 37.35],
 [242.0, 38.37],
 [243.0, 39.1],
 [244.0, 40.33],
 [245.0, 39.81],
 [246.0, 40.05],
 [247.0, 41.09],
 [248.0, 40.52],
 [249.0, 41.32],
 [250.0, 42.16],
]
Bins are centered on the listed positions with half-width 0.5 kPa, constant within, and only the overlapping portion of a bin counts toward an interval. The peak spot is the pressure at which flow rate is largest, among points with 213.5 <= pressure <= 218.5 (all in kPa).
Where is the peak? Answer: 214.0 kPa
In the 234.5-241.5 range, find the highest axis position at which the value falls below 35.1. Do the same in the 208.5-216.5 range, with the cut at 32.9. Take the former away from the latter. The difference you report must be -20 kPa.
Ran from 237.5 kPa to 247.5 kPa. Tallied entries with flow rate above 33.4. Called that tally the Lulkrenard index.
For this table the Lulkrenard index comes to 10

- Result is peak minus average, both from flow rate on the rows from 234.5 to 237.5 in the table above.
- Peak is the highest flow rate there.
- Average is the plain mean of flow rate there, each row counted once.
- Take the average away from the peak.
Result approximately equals 0.96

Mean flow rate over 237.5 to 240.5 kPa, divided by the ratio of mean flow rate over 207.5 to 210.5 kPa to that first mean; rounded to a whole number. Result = 46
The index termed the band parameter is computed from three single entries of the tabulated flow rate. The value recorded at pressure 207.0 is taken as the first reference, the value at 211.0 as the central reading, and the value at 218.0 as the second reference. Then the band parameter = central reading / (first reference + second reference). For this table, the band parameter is 0.51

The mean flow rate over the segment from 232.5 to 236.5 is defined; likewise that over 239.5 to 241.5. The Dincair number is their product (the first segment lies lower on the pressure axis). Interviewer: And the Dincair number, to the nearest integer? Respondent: 1237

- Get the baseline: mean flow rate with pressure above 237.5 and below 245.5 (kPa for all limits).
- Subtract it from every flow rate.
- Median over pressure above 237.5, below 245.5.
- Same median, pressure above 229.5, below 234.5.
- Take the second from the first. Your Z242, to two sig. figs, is 7.0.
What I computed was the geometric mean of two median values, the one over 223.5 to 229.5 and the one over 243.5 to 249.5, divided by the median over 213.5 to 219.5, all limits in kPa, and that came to 1.33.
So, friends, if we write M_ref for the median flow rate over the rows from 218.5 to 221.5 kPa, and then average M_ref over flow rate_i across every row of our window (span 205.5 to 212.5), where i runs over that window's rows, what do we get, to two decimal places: 0.88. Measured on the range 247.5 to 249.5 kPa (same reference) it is 0.66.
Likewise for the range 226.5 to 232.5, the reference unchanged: 0.87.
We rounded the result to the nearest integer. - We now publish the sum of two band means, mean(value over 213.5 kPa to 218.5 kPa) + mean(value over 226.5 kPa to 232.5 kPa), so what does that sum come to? 57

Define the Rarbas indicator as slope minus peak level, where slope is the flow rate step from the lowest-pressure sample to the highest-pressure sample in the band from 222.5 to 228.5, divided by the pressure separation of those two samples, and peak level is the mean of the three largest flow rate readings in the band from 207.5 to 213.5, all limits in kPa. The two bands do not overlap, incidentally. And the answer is -30.3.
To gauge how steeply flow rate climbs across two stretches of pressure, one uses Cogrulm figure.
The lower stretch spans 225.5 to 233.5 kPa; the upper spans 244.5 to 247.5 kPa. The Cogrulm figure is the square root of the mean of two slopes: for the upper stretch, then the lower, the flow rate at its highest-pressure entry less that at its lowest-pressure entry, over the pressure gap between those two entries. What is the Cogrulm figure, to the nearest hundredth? 0.68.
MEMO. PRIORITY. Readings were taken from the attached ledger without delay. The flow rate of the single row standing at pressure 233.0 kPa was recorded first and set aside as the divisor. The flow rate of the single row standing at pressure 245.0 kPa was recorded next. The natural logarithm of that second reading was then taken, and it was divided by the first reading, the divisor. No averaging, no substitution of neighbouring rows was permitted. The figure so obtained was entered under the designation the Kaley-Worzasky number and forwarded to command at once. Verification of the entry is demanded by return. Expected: 0.118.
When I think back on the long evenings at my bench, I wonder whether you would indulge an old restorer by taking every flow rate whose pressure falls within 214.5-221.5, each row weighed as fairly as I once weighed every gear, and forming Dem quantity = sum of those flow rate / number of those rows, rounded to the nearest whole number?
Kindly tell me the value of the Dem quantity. 26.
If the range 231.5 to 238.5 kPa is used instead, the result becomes 33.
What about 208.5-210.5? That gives 30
